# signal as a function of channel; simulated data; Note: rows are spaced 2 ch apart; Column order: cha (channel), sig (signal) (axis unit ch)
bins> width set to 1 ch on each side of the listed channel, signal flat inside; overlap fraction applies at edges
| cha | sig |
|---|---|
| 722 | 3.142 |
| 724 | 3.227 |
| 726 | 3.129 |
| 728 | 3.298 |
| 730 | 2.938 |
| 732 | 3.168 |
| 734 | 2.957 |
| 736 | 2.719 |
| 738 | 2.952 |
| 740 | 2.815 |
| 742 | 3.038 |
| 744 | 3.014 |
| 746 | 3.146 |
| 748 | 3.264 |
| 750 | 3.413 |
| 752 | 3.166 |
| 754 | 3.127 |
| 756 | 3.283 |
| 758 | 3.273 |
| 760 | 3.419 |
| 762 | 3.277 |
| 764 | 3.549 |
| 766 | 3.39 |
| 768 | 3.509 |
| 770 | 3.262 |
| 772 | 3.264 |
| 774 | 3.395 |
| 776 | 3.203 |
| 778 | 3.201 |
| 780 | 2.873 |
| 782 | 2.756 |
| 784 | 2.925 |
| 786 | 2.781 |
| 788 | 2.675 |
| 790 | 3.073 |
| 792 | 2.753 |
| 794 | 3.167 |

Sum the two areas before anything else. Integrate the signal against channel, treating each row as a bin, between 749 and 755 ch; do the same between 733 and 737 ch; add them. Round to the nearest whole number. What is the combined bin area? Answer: 31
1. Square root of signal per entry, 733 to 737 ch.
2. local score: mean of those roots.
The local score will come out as 1.68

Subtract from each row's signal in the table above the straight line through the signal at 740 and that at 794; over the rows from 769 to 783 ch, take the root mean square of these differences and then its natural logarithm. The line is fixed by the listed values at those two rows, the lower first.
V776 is -1.38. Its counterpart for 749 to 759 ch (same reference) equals -1.02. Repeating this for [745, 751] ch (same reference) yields -0.87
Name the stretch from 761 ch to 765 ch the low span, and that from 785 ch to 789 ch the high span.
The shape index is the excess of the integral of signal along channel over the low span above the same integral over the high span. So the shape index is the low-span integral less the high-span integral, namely 2.7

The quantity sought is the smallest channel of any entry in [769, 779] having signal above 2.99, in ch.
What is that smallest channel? 770 ch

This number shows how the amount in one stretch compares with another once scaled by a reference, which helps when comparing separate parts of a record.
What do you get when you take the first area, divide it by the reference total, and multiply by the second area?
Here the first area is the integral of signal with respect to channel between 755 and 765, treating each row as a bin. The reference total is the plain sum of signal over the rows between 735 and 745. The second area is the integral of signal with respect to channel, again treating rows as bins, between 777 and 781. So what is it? 28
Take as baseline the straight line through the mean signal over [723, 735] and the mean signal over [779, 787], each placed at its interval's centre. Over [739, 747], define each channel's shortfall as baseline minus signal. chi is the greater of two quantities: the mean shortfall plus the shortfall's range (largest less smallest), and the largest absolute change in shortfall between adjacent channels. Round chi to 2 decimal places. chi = 0.40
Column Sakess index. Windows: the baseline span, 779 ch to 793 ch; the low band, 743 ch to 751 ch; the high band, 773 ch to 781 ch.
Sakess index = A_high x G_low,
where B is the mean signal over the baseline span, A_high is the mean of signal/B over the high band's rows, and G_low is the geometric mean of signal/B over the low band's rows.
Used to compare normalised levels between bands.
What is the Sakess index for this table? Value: 1.26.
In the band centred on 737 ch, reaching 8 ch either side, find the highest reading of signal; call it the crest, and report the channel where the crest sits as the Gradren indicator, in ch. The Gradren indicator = 732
